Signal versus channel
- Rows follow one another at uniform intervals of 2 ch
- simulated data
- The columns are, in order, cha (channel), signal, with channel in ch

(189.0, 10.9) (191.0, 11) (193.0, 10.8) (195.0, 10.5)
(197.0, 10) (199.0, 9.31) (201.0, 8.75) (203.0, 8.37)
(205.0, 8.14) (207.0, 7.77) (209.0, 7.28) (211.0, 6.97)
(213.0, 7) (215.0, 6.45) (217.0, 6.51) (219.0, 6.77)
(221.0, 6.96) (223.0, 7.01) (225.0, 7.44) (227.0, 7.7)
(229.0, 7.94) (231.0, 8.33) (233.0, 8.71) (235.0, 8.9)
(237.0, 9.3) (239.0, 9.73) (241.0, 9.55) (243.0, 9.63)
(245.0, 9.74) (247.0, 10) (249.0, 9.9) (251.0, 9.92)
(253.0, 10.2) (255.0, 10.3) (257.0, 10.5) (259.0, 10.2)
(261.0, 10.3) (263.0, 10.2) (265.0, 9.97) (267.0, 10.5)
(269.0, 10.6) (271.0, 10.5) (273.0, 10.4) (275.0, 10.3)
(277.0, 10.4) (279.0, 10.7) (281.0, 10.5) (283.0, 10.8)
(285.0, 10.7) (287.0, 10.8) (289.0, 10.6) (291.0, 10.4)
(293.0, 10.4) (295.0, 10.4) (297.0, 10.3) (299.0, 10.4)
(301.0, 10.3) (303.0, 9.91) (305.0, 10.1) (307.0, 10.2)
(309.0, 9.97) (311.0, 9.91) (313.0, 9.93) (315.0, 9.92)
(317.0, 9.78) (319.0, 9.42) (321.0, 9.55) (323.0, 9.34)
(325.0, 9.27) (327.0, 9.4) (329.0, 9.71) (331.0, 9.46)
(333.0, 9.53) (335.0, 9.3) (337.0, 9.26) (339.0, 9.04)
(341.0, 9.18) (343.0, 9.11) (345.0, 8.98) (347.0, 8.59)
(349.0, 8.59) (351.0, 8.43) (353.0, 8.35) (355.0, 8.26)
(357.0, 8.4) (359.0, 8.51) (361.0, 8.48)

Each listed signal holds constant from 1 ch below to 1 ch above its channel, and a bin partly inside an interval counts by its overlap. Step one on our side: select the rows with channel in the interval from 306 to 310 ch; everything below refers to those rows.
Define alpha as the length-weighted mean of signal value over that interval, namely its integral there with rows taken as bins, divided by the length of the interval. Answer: 10.1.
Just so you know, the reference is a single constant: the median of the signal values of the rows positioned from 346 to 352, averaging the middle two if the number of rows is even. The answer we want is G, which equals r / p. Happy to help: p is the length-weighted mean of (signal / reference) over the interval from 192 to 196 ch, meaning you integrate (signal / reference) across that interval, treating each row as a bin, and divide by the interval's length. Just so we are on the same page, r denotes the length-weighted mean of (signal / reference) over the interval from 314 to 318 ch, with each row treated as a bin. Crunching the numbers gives 0.92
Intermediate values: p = 1.24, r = 1.15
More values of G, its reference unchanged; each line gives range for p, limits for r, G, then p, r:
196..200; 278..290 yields 1.11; 1.12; 1.24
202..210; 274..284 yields 1.34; 0.92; 1.23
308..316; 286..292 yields 1.07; 1.16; 1.23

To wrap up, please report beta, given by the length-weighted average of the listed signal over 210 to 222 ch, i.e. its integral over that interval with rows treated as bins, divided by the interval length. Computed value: 6.8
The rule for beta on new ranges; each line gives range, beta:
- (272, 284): 10.5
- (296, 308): 10.2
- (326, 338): 9.4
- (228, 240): 8.8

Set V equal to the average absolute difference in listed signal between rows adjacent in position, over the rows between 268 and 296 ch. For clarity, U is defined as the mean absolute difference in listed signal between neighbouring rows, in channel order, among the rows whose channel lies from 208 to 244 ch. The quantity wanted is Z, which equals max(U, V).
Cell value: 0.26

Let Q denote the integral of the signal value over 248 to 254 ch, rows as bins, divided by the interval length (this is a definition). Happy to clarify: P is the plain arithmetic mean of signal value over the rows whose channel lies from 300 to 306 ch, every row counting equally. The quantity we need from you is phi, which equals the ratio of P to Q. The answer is 1.01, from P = 10.1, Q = 10.0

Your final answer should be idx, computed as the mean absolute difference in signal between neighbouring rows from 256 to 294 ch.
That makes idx 0.18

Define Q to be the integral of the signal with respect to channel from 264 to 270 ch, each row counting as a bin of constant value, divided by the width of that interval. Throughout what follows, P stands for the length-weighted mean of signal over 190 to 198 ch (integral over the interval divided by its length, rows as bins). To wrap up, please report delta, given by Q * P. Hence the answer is 110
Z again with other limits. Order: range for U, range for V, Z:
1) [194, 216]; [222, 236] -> 0.41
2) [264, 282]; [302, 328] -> 0.19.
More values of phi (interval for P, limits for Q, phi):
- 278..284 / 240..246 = 1.11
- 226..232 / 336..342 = 0.87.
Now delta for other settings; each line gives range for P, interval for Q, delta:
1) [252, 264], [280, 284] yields 110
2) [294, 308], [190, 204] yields 100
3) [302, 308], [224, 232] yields 79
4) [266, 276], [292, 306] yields 107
